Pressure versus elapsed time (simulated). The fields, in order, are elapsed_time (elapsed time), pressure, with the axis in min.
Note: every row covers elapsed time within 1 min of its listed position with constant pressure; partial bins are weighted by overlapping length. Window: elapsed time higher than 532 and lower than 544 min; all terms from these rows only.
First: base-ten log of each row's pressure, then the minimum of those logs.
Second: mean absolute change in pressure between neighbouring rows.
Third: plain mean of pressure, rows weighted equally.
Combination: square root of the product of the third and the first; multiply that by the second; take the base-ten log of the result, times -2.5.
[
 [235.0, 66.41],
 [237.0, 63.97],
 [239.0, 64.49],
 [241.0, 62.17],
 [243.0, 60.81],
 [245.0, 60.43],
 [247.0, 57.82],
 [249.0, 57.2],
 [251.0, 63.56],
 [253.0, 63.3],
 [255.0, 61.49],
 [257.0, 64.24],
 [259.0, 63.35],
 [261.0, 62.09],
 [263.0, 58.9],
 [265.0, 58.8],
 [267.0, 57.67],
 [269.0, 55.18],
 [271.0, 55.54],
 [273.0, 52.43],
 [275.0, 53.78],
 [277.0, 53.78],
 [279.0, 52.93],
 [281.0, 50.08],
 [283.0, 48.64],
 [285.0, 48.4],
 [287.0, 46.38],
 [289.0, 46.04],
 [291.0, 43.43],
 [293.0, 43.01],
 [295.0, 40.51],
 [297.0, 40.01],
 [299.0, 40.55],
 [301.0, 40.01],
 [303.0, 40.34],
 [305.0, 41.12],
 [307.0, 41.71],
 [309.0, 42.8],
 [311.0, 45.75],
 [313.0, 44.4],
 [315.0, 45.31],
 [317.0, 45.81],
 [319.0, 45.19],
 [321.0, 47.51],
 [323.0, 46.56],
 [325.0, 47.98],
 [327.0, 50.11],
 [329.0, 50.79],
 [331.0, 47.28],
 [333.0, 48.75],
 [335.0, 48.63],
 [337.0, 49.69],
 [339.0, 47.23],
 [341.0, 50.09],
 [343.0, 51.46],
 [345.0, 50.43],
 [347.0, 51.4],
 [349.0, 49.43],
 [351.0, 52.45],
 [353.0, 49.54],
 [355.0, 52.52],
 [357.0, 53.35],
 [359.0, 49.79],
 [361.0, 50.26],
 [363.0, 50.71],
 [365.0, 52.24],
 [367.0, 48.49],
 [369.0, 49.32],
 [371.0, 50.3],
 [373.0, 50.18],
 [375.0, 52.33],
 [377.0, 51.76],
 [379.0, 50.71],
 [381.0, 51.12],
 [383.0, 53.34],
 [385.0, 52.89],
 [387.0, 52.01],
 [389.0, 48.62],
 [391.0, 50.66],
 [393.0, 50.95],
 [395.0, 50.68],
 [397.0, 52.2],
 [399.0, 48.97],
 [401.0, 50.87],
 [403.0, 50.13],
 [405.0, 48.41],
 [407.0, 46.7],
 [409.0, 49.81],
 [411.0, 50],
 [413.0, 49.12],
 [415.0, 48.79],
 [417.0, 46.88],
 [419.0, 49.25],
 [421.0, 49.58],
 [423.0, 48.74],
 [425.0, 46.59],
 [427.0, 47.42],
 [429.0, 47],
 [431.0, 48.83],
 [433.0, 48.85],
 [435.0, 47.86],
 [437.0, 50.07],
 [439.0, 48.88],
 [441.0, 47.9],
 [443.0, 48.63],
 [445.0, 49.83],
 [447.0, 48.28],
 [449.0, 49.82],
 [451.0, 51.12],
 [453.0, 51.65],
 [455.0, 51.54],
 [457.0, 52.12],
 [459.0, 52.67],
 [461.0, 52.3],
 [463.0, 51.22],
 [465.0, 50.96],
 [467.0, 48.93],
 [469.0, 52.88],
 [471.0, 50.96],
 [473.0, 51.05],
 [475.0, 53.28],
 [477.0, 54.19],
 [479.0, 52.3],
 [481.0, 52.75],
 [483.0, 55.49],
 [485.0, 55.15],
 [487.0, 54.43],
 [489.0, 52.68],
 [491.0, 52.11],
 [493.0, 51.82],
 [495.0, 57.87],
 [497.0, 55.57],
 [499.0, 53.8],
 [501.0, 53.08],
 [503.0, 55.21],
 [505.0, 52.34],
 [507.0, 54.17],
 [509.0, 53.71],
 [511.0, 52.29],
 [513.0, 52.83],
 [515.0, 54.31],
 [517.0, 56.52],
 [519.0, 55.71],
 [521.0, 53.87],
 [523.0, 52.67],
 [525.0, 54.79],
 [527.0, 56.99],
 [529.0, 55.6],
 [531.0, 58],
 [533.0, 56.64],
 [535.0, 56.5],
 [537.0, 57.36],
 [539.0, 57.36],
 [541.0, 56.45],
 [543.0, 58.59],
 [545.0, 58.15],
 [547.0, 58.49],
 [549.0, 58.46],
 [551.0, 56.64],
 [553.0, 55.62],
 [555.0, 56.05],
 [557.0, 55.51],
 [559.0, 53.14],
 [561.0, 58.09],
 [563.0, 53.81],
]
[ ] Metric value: -2.27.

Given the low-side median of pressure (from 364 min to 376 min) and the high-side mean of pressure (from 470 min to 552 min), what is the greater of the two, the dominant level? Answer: 54.9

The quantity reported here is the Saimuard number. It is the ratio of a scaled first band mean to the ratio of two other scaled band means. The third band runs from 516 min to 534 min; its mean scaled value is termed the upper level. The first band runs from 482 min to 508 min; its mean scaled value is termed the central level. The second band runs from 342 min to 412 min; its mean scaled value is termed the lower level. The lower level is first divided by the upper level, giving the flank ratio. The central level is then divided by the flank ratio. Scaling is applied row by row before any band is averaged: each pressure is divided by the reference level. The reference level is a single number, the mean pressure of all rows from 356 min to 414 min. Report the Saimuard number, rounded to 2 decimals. 1.18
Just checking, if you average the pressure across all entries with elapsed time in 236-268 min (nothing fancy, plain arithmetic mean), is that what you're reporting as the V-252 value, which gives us 61.3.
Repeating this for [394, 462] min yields 49.5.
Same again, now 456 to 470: 51.6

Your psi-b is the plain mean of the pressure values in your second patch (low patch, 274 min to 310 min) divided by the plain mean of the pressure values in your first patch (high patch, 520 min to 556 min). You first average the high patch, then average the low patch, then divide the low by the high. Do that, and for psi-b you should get 0.799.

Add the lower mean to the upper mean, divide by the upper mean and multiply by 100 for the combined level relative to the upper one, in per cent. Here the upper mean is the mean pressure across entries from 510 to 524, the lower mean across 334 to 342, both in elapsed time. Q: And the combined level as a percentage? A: 191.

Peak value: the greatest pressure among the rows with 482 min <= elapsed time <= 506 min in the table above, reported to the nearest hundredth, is 57.87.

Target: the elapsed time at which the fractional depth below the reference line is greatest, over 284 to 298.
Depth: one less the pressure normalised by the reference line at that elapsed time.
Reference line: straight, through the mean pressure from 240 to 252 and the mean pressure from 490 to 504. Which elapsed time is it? 297.0 min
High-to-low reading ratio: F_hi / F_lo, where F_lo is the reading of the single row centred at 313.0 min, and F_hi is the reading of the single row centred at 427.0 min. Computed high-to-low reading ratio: 1.07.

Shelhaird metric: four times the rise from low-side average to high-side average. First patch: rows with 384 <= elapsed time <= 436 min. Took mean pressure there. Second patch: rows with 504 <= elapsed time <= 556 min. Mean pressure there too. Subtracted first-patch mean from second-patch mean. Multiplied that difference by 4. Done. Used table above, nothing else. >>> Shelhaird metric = 26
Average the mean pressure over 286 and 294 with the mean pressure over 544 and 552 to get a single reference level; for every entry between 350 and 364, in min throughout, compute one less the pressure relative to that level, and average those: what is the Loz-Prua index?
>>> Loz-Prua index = 0.00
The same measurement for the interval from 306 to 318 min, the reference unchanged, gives 0.14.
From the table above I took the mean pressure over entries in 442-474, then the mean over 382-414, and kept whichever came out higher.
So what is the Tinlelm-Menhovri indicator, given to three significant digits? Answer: 50.9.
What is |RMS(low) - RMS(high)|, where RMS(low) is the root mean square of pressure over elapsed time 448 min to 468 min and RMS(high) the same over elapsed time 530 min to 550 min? 6.4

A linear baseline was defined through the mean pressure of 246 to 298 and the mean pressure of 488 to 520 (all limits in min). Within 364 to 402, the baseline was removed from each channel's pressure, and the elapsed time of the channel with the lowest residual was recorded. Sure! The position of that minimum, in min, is 367.0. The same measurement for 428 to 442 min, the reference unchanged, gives 429.0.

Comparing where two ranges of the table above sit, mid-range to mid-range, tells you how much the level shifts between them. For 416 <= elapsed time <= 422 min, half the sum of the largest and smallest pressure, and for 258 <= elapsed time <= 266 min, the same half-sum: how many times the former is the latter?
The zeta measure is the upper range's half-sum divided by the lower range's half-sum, 0.79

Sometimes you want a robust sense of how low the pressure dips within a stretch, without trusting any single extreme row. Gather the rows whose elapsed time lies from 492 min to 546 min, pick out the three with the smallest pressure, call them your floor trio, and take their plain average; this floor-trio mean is 52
